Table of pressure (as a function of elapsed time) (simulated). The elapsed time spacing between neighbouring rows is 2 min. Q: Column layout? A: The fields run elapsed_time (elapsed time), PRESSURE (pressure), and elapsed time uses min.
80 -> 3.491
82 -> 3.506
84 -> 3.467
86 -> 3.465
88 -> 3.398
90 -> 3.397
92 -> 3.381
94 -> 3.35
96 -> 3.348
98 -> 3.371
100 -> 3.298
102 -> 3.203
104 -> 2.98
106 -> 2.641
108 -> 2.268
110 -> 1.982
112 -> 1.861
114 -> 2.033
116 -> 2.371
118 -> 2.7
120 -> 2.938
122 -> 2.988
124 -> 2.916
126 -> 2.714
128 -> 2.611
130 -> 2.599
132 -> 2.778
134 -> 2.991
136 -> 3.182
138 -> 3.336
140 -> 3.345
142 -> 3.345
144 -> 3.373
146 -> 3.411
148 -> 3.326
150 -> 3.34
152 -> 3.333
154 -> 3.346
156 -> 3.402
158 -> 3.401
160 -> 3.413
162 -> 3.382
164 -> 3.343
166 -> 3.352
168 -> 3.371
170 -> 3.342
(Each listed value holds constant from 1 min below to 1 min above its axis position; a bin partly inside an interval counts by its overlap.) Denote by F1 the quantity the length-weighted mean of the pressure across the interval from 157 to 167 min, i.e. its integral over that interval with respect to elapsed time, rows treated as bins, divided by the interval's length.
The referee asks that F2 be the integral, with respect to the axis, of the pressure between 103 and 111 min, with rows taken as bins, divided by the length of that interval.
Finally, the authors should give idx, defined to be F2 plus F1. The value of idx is 5.8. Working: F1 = 3.4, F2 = 2.5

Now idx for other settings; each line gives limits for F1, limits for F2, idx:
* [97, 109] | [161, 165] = 6.3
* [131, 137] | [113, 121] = 5.5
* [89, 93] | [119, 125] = 6.3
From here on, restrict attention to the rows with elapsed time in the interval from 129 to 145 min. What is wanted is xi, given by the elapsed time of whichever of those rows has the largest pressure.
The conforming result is 144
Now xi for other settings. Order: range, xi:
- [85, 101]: 86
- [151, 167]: 160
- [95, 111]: 98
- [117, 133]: 122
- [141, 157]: 146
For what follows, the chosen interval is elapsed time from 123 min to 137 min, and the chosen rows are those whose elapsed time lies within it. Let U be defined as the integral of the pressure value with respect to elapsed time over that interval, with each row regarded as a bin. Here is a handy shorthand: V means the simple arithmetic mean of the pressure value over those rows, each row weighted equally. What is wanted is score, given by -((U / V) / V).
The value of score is -5.0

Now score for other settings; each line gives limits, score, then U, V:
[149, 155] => -1.8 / 20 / 3.34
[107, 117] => -4.8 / 21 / 2.10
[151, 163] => -3.6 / 41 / 3.38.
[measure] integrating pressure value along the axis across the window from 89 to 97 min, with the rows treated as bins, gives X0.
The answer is 27.0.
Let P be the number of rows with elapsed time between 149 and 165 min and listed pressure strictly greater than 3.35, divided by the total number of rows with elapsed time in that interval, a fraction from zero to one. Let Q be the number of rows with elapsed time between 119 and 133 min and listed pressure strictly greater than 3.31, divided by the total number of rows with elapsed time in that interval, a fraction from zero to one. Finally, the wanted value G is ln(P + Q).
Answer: -0.69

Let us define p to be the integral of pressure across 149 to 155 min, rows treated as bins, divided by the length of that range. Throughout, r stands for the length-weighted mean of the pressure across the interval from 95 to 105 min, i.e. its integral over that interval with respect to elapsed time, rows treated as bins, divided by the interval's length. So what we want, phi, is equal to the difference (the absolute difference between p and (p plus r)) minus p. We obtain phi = -0.1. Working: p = 3.3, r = 3.24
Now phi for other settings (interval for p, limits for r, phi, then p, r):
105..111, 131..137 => 0.7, 2.3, 2.98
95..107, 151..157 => 0.2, 3.1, 3.36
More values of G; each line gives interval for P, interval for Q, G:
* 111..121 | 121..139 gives -2.20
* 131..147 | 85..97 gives 0.22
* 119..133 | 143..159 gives 0.00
